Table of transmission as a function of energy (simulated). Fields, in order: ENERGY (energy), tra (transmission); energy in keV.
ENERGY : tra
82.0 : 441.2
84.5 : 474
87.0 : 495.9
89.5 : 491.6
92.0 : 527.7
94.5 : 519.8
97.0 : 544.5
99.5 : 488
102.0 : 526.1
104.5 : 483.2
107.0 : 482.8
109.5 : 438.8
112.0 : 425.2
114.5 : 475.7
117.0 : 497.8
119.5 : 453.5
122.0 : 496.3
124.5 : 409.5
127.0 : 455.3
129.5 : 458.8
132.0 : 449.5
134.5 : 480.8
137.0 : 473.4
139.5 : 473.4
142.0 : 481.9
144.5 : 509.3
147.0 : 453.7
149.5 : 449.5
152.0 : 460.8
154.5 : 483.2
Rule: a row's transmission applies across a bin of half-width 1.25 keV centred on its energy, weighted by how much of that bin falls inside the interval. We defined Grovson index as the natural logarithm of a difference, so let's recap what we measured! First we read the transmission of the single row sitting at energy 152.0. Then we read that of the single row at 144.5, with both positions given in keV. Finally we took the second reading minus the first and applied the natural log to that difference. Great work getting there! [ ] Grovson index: 3.9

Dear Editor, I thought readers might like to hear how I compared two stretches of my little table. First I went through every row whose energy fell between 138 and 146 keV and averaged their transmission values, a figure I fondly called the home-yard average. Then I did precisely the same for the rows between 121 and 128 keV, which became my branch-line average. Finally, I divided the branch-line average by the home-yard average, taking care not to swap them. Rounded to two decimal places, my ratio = 0.93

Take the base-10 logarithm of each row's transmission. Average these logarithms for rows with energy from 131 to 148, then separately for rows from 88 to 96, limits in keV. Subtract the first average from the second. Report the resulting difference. 0.034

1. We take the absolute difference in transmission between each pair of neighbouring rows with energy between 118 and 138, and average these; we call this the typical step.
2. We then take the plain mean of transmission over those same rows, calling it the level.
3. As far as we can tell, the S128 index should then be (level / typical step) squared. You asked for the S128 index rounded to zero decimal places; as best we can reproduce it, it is 201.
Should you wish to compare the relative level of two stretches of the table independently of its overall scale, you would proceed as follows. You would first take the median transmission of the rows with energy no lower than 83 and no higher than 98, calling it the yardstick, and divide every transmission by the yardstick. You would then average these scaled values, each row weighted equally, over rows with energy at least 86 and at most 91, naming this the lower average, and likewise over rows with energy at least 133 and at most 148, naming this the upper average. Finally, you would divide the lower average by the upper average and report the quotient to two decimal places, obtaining 1.03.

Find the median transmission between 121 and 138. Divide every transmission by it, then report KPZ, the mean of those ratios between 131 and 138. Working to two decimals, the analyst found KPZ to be 1.02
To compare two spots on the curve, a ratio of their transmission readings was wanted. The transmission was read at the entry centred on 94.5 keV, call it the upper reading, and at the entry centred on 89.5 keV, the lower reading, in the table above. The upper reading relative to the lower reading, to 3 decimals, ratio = 1.057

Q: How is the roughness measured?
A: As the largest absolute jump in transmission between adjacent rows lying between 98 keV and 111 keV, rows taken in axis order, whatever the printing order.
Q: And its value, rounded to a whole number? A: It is 44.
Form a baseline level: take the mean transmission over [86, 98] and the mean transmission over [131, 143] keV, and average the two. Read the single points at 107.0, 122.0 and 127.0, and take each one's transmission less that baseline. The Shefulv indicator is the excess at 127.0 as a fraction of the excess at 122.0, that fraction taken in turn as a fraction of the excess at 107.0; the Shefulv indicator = 1.4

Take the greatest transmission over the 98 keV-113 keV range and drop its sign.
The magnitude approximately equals 526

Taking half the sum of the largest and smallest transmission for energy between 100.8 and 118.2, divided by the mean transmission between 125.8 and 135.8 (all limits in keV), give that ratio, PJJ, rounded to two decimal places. 1.03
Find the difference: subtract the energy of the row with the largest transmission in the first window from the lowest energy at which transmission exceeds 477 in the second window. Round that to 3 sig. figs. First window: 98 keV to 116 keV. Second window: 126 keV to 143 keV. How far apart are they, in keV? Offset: 32.5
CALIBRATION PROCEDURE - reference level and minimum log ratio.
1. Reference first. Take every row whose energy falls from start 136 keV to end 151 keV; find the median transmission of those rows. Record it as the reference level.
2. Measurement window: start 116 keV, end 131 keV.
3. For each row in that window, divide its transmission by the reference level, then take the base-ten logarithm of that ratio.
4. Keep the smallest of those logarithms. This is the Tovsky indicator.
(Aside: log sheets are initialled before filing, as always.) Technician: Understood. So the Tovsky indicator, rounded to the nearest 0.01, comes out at -0.06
